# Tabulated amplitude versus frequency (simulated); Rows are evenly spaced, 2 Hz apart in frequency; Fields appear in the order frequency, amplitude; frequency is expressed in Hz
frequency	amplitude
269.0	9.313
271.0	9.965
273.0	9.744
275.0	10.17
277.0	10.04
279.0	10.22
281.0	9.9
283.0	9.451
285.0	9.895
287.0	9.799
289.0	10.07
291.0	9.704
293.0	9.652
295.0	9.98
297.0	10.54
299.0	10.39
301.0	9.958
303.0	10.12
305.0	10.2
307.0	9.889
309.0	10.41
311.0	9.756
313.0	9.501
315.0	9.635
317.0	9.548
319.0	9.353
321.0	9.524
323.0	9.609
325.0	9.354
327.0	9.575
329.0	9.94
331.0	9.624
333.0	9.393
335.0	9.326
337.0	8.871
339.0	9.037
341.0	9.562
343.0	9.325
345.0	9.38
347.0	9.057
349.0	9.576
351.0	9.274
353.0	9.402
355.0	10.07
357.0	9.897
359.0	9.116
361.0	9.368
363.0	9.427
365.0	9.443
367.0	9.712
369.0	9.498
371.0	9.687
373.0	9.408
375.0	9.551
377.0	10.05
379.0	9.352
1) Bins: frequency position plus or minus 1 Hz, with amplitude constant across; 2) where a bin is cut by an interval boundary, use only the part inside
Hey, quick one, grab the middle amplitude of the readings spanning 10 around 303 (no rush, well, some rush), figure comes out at 10.1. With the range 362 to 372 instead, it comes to 9.5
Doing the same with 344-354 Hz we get 9.4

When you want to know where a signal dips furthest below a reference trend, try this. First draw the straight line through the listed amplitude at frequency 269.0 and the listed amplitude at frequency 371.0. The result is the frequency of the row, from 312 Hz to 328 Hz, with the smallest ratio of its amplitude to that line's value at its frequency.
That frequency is 325.0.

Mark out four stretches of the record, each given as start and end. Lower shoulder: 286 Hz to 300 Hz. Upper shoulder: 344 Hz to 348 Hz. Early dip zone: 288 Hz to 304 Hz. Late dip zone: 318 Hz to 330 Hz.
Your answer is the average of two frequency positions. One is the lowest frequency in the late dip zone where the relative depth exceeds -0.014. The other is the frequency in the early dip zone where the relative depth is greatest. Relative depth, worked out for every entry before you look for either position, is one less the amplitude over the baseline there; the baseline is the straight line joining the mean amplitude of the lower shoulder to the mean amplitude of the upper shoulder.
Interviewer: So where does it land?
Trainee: 306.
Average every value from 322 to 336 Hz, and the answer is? 9.5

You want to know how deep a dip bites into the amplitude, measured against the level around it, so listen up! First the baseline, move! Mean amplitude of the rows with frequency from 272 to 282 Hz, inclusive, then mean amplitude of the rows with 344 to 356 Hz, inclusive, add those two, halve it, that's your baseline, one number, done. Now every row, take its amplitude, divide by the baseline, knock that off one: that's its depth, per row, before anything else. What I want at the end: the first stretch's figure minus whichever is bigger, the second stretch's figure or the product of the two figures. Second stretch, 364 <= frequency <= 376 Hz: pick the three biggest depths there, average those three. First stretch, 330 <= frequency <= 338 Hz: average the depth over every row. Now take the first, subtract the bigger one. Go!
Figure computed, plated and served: 0.0150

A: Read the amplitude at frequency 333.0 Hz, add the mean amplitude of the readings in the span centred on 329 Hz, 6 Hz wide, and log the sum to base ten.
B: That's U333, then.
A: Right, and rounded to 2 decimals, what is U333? 1.28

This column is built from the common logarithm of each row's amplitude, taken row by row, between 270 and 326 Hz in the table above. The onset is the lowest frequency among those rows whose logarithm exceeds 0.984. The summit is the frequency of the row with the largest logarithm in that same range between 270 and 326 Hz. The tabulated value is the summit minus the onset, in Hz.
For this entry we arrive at 26 Hz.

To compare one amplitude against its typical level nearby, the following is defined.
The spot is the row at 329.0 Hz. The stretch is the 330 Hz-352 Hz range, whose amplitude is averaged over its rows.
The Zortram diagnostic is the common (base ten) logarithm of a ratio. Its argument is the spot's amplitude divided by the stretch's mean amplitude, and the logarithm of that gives 0.028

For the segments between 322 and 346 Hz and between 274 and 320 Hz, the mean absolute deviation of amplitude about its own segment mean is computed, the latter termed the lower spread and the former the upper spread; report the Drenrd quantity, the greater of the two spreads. 0.258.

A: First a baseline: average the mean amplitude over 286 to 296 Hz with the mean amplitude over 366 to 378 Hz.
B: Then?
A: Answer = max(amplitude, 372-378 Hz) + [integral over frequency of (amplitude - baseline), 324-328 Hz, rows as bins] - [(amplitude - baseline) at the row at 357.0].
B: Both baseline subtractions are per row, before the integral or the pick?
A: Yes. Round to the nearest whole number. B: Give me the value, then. 9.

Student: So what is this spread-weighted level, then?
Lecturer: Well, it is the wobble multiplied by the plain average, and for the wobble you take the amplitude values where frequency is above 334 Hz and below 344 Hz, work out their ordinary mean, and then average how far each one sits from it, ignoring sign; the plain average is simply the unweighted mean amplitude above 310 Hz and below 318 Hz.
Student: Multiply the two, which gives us 2.1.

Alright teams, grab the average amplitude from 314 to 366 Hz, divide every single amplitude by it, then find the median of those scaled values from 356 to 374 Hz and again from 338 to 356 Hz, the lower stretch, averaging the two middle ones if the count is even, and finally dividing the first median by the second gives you 1.01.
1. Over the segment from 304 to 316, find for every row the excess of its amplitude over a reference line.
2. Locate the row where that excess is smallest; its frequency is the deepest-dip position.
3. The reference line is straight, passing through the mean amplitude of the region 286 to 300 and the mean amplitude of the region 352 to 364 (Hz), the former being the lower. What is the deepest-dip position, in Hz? 313.0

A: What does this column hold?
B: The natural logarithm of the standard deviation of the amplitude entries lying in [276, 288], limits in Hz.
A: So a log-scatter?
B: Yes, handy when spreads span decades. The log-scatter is -1.4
